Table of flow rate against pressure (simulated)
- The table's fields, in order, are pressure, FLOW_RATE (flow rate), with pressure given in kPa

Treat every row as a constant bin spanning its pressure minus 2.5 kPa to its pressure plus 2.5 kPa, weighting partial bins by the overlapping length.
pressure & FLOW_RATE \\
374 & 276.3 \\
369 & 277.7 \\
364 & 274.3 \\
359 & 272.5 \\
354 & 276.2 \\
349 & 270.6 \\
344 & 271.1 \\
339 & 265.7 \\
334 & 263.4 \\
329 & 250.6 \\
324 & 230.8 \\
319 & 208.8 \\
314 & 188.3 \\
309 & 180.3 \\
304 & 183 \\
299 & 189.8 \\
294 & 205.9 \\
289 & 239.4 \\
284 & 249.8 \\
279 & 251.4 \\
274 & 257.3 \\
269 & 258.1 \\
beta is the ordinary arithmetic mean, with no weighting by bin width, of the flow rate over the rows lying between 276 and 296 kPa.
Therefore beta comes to 237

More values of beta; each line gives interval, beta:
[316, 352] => 252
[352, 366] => 274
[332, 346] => 267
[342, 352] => 271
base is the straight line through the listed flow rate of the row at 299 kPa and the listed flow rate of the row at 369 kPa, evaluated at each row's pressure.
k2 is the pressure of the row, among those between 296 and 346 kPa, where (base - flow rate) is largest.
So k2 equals 309 kPa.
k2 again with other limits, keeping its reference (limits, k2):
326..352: 349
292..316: 309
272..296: 294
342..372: 369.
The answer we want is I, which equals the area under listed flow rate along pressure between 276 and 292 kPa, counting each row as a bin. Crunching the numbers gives 3935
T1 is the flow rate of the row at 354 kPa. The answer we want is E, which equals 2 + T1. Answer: 278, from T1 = 276.2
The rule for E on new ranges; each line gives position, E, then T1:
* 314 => 190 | 188.3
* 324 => 233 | 230.8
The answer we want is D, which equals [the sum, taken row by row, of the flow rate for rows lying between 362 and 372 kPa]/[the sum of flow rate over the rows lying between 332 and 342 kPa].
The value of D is 1.04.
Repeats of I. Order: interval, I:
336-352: 4307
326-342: 4149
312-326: 2930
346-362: 4369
